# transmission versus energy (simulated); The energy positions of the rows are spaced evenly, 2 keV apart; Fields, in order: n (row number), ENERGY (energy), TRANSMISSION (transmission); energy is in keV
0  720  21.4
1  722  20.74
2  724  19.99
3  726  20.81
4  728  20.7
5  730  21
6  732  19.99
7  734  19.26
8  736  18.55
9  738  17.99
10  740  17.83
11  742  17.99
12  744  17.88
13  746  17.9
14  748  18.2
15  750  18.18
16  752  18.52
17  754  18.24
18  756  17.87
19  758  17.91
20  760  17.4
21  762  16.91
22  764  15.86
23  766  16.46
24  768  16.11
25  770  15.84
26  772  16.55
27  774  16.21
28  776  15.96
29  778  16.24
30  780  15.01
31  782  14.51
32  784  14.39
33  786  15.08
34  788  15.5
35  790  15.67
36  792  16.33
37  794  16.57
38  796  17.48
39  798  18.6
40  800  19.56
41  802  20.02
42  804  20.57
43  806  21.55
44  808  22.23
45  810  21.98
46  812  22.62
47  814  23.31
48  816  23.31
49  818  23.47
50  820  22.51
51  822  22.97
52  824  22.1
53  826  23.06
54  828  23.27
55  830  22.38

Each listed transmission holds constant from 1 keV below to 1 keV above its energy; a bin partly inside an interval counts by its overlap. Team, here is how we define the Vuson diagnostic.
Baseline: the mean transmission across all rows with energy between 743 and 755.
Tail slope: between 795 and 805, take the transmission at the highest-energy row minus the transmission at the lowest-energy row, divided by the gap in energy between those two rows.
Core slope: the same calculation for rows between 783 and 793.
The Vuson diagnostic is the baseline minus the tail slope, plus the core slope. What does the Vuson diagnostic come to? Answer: 18.0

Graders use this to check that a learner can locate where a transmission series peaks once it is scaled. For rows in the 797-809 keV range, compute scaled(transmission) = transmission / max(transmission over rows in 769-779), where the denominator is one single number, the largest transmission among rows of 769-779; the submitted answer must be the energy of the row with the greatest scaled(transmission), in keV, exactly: 808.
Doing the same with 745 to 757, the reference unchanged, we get 752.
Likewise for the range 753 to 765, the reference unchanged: 754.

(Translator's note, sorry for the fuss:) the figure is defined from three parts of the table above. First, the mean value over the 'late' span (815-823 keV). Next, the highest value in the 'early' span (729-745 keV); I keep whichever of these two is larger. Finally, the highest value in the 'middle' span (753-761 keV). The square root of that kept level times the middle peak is 20.5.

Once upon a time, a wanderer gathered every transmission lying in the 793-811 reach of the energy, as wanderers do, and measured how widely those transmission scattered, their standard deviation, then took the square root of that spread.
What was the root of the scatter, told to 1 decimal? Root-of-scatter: 1.4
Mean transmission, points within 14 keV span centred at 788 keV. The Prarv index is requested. 15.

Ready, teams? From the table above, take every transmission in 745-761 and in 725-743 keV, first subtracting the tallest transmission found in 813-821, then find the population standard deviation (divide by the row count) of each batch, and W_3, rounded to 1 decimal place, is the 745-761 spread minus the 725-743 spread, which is -0.9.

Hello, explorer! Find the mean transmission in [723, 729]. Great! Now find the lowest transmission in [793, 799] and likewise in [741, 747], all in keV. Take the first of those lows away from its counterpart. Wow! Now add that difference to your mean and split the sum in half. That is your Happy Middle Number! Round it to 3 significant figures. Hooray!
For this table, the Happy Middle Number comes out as 10.9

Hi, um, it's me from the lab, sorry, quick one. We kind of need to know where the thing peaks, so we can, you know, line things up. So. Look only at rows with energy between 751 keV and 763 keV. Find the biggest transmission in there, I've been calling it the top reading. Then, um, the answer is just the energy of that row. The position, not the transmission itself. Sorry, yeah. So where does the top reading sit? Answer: 752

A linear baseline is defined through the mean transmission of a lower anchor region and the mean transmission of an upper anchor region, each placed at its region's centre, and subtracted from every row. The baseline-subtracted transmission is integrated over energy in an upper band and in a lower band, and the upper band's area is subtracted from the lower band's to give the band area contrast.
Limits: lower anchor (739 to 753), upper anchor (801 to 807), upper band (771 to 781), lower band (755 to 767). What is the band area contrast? 14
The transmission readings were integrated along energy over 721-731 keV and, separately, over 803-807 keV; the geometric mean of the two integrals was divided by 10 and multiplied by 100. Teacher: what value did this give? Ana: 1319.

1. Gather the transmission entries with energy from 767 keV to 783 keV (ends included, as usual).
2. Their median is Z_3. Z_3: 16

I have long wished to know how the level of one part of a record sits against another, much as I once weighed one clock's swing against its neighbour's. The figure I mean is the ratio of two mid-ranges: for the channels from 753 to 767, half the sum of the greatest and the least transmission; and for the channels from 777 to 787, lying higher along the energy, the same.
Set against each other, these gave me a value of 1.1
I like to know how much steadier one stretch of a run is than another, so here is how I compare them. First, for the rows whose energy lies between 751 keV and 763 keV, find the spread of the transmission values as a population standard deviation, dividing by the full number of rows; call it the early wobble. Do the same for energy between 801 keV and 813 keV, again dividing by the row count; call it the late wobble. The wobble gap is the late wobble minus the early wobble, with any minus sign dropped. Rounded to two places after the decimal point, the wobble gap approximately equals 0.39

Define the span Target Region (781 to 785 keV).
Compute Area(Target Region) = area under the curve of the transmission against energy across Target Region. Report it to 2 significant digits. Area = 58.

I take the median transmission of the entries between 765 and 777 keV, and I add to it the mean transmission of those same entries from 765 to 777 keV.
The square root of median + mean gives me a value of 5.69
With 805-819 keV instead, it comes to 6.73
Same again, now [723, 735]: 6.37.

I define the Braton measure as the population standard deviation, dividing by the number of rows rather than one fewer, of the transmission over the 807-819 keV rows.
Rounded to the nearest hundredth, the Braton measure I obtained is 0.58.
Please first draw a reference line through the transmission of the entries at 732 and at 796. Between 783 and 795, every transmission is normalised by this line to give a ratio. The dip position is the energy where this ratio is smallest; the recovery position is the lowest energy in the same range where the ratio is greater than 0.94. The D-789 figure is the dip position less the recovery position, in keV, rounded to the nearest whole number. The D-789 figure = -10 keV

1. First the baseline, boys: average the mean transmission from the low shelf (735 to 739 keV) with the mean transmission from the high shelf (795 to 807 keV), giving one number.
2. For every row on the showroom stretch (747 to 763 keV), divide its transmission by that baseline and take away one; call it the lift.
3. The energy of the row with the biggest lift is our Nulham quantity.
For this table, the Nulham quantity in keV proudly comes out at 752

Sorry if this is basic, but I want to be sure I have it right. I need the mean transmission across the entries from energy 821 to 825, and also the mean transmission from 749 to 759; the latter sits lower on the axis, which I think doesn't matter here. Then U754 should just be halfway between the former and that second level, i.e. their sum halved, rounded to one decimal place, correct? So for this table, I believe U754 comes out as 20.3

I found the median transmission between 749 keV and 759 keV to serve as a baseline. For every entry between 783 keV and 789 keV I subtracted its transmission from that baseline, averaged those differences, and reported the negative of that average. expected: -3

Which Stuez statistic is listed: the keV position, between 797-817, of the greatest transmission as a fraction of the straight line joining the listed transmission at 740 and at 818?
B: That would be 814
